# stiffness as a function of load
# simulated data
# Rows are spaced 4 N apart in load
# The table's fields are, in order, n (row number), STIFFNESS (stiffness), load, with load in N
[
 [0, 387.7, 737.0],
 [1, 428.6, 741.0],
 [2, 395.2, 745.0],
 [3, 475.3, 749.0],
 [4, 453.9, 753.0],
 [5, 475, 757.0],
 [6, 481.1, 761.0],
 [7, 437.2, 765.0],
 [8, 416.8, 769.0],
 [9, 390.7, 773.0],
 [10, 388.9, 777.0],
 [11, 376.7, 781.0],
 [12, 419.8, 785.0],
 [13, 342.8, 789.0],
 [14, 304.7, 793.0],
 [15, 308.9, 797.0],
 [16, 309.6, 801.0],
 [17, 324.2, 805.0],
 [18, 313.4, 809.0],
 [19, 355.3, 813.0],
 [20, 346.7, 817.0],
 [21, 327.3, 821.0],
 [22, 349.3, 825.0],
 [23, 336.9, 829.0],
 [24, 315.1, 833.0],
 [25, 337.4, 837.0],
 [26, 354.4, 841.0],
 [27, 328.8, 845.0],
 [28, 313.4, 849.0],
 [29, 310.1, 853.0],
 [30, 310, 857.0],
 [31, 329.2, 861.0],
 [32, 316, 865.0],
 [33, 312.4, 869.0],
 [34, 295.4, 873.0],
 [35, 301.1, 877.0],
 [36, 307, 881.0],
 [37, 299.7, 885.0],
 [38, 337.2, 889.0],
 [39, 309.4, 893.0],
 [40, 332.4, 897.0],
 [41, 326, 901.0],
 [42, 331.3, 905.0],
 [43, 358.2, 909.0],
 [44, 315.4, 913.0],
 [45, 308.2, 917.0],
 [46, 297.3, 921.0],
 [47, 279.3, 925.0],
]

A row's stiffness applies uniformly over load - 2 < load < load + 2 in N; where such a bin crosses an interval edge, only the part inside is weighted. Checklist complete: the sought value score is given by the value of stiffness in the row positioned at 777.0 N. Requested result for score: 388.9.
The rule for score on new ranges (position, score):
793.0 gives 304.7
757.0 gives 475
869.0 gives 312.4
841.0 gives 354.4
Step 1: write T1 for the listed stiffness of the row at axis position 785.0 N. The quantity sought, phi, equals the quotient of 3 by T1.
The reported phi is 0.0071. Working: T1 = 419.8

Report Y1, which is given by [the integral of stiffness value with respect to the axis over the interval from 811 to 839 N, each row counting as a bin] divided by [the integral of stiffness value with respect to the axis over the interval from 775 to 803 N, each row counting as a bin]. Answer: 0.97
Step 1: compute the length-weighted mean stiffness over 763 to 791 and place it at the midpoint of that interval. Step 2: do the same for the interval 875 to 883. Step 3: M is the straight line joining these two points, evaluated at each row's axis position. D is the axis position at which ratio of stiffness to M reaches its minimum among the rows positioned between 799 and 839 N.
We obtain 801.0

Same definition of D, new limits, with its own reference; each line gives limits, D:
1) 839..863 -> 849.0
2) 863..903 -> 873.0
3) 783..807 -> 793.0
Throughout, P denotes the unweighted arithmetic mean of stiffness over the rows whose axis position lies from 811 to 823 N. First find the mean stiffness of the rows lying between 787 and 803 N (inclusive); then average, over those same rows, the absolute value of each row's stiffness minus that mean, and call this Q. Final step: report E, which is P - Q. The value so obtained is 330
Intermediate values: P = 343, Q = 13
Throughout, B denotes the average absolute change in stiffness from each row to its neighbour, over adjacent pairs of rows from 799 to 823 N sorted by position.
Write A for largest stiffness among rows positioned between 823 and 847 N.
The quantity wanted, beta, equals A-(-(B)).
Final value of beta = 373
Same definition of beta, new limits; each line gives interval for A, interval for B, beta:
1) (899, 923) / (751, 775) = 382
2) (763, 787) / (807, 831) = 458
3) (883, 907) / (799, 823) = 356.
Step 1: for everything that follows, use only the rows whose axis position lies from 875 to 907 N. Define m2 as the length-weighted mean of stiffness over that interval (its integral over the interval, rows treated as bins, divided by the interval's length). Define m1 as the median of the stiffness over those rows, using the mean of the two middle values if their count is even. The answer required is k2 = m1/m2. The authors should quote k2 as 0.999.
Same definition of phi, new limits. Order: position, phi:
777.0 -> 0.0077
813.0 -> 0.0084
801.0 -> 0.0097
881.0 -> 0.0098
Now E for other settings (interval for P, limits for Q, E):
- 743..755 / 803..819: 425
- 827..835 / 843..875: 318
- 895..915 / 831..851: 320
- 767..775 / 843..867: 396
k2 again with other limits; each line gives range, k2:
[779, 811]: 0.945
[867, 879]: 0.994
